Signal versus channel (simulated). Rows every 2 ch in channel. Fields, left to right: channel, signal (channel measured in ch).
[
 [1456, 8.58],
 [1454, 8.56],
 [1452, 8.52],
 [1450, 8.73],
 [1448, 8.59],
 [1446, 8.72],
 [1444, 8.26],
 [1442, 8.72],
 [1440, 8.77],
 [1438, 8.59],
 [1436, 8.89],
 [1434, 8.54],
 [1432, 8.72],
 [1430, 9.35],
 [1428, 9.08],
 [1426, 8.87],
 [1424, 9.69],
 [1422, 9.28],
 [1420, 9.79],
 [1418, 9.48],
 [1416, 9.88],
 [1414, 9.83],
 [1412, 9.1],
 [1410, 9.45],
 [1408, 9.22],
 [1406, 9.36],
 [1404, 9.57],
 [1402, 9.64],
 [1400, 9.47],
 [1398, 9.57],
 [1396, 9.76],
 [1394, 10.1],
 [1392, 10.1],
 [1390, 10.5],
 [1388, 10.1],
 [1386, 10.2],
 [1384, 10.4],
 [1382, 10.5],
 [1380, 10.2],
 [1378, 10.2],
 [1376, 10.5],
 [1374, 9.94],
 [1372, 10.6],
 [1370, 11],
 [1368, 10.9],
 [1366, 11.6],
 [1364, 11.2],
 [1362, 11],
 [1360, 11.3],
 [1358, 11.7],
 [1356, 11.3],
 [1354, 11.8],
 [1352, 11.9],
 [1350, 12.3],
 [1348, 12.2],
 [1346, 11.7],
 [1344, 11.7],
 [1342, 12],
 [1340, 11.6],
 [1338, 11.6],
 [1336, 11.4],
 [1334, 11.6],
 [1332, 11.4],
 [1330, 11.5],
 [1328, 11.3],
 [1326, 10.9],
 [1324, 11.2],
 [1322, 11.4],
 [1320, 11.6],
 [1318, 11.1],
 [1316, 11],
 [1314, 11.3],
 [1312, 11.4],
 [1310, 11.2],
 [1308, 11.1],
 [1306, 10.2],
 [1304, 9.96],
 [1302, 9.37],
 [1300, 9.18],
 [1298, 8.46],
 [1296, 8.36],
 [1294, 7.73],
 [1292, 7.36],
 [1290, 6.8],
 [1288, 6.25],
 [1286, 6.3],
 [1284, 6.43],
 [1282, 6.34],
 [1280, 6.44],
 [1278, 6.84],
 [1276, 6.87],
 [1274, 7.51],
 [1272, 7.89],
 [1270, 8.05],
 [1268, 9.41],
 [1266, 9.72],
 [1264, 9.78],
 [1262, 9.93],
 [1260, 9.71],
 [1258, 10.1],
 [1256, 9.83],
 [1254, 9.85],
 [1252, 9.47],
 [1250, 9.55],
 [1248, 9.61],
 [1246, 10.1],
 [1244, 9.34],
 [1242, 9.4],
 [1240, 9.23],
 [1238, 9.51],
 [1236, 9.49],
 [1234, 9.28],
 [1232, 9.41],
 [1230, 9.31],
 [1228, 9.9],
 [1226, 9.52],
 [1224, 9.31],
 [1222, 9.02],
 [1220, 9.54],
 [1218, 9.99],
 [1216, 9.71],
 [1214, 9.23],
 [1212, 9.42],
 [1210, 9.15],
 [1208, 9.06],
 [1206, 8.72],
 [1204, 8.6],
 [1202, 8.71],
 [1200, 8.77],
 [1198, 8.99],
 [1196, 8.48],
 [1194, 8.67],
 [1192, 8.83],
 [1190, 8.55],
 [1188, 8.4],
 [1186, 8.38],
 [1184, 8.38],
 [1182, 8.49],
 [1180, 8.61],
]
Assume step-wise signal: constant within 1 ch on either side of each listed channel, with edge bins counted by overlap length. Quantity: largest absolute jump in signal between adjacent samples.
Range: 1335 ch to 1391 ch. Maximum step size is 0.70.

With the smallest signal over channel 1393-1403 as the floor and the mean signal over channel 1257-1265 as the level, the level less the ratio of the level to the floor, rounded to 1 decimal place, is 8.8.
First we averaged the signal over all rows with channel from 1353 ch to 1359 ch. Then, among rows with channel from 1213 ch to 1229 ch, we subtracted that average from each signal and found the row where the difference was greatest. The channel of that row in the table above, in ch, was 1218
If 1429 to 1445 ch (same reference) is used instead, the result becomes 1430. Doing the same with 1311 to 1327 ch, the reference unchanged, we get 1320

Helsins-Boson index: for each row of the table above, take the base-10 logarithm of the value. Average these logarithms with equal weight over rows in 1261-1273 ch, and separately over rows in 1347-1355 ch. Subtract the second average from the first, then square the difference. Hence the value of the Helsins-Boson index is 0.015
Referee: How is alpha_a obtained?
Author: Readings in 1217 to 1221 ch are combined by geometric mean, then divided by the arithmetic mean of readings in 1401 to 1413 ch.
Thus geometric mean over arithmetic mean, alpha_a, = 1.04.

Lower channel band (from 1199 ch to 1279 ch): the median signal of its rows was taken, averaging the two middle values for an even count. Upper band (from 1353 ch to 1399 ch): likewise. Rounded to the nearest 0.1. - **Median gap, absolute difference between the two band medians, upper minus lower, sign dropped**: 1.1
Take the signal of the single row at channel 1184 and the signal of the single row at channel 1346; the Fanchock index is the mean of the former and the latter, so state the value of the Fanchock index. 10.0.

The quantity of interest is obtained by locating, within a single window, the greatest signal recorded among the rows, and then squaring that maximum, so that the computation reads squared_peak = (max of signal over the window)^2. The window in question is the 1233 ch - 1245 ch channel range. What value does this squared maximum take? 90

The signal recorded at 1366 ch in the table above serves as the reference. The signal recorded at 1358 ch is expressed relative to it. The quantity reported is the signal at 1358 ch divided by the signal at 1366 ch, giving 1.01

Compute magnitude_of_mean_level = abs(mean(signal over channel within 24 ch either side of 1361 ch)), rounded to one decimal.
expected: 11.2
